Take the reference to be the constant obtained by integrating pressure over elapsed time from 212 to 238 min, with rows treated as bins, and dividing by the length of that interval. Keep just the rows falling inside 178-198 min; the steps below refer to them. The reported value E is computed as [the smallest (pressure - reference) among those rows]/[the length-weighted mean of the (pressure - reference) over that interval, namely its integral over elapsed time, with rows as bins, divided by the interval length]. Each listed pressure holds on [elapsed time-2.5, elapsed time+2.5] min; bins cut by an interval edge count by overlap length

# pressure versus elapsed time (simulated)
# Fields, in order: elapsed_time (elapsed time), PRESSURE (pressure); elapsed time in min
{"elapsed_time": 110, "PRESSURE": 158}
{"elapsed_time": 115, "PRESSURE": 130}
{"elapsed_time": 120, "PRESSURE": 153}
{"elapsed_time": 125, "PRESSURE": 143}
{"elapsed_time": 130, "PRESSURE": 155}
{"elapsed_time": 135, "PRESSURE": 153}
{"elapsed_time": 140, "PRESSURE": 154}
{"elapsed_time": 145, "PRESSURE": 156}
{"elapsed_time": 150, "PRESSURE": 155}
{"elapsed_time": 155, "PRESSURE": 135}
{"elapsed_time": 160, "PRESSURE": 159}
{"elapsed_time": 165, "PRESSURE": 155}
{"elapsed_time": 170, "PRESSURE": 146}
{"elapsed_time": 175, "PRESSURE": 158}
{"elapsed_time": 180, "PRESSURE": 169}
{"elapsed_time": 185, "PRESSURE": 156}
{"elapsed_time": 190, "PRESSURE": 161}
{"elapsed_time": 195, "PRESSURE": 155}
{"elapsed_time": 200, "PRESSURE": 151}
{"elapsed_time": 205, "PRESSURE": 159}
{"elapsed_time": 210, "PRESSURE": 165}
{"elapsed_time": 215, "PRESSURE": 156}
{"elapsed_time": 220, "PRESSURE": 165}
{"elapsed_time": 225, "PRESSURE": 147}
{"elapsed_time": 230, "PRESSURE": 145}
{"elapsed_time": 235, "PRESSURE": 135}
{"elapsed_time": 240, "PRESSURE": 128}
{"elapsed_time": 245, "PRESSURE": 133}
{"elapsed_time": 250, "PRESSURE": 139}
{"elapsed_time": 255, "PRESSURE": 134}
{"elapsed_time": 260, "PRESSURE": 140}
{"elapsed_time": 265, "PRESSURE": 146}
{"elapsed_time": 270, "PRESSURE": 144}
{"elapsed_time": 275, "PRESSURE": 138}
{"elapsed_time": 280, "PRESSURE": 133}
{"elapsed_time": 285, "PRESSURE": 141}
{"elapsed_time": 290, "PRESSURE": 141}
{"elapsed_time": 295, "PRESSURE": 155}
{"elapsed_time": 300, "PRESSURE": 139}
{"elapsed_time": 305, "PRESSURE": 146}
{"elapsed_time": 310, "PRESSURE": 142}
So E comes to 0.5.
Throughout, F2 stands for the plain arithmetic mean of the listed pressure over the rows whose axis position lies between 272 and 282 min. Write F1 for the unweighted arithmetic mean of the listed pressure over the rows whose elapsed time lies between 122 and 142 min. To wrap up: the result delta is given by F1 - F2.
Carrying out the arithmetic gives 16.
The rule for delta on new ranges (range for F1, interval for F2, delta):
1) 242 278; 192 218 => -18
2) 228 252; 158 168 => -21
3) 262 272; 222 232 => -1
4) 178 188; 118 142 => 11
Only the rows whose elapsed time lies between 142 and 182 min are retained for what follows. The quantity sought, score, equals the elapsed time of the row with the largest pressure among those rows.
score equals 180 min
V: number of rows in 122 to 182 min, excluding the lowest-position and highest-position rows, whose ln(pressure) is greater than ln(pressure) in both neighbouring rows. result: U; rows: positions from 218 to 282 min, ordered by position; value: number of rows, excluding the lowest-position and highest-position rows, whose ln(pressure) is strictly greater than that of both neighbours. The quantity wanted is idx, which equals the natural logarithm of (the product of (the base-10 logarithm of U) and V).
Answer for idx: -0.10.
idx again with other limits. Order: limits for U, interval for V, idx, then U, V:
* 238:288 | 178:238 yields -0.10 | 2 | 3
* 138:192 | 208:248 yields -0.74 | 3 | 1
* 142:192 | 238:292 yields -0.51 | 2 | 2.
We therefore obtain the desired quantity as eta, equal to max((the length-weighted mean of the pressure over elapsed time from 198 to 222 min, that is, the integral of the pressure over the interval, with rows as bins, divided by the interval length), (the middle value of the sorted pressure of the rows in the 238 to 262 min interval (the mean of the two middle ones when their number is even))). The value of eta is 159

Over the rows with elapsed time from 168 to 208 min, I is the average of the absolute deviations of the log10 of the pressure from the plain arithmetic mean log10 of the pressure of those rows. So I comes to 0.013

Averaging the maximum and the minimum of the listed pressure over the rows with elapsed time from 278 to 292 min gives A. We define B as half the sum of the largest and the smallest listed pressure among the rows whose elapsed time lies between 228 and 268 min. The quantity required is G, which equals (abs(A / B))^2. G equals 1.00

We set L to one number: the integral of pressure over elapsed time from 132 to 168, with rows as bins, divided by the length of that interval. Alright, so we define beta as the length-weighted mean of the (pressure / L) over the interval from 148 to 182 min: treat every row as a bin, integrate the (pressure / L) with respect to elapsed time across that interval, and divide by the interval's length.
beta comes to 1.008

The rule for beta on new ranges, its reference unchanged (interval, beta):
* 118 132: 0.985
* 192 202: 1.007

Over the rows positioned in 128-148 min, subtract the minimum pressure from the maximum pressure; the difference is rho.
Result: 3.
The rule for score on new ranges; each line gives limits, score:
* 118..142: 130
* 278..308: 295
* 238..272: 265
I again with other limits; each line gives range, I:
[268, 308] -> 0.014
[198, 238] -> 0.024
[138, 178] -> 0.017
